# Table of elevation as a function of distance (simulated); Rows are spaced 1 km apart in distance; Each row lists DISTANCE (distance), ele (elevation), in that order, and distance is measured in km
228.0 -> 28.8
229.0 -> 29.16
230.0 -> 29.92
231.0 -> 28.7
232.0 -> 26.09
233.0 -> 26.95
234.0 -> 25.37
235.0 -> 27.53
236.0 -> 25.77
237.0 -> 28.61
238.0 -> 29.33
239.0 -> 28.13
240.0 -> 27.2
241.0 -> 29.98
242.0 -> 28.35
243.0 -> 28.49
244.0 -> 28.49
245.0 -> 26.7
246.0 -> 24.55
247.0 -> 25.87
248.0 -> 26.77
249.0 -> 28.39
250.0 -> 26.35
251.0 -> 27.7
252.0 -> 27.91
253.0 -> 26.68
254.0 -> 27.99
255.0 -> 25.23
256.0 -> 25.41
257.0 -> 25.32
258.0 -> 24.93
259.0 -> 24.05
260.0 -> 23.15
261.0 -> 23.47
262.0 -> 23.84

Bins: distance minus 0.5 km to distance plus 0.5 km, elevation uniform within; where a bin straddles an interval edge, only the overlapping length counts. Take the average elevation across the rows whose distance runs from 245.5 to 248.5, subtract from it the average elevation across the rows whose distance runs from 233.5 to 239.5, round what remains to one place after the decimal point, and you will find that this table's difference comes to -1.7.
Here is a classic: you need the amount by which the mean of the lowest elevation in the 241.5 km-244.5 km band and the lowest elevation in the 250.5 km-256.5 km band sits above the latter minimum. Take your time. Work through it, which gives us 1.6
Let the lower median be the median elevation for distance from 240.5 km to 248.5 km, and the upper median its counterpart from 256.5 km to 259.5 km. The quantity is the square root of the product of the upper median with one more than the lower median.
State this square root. 26.7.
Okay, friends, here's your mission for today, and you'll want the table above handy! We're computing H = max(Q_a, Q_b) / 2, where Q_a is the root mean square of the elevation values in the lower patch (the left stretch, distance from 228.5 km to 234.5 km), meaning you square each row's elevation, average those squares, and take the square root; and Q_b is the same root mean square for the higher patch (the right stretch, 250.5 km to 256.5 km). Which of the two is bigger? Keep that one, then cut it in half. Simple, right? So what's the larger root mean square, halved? 13.9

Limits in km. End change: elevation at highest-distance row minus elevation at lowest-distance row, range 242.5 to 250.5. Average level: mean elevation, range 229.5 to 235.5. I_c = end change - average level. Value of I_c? -29.6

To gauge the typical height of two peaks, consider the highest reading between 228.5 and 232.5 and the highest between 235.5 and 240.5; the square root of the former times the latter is 29.6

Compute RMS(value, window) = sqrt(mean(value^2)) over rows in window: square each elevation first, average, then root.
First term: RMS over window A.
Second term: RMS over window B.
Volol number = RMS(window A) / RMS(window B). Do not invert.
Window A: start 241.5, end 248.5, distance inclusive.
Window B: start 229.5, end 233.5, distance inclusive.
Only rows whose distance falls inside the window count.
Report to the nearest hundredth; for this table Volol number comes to 0.97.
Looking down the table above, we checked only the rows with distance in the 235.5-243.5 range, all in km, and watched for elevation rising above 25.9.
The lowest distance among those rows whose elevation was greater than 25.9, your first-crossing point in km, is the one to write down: 237.0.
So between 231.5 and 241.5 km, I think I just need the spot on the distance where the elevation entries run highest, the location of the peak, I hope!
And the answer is 241.0 km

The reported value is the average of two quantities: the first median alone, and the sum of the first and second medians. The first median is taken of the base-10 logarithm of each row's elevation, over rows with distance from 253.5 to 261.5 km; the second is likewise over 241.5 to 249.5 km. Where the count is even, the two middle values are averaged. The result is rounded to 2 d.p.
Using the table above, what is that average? 2.12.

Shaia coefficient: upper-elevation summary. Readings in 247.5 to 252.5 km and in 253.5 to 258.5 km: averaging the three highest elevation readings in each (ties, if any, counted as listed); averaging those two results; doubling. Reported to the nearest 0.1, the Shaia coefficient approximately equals 54.2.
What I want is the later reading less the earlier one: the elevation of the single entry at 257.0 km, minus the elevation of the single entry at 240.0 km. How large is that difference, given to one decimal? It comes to -1.9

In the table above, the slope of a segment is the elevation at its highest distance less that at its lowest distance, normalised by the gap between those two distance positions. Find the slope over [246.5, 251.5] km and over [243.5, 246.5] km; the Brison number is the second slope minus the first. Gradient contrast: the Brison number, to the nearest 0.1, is -2.4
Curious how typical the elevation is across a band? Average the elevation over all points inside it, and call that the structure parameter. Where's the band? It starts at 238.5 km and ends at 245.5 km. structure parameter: 28.2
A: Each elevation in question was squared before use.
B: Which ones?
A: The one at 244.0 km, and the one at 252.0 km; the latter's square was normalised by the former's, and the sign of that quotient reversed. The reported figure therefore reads -0.96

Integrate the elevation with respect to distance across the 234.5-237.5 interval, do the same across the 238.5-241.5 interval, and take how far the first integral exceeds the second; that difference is -3.4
